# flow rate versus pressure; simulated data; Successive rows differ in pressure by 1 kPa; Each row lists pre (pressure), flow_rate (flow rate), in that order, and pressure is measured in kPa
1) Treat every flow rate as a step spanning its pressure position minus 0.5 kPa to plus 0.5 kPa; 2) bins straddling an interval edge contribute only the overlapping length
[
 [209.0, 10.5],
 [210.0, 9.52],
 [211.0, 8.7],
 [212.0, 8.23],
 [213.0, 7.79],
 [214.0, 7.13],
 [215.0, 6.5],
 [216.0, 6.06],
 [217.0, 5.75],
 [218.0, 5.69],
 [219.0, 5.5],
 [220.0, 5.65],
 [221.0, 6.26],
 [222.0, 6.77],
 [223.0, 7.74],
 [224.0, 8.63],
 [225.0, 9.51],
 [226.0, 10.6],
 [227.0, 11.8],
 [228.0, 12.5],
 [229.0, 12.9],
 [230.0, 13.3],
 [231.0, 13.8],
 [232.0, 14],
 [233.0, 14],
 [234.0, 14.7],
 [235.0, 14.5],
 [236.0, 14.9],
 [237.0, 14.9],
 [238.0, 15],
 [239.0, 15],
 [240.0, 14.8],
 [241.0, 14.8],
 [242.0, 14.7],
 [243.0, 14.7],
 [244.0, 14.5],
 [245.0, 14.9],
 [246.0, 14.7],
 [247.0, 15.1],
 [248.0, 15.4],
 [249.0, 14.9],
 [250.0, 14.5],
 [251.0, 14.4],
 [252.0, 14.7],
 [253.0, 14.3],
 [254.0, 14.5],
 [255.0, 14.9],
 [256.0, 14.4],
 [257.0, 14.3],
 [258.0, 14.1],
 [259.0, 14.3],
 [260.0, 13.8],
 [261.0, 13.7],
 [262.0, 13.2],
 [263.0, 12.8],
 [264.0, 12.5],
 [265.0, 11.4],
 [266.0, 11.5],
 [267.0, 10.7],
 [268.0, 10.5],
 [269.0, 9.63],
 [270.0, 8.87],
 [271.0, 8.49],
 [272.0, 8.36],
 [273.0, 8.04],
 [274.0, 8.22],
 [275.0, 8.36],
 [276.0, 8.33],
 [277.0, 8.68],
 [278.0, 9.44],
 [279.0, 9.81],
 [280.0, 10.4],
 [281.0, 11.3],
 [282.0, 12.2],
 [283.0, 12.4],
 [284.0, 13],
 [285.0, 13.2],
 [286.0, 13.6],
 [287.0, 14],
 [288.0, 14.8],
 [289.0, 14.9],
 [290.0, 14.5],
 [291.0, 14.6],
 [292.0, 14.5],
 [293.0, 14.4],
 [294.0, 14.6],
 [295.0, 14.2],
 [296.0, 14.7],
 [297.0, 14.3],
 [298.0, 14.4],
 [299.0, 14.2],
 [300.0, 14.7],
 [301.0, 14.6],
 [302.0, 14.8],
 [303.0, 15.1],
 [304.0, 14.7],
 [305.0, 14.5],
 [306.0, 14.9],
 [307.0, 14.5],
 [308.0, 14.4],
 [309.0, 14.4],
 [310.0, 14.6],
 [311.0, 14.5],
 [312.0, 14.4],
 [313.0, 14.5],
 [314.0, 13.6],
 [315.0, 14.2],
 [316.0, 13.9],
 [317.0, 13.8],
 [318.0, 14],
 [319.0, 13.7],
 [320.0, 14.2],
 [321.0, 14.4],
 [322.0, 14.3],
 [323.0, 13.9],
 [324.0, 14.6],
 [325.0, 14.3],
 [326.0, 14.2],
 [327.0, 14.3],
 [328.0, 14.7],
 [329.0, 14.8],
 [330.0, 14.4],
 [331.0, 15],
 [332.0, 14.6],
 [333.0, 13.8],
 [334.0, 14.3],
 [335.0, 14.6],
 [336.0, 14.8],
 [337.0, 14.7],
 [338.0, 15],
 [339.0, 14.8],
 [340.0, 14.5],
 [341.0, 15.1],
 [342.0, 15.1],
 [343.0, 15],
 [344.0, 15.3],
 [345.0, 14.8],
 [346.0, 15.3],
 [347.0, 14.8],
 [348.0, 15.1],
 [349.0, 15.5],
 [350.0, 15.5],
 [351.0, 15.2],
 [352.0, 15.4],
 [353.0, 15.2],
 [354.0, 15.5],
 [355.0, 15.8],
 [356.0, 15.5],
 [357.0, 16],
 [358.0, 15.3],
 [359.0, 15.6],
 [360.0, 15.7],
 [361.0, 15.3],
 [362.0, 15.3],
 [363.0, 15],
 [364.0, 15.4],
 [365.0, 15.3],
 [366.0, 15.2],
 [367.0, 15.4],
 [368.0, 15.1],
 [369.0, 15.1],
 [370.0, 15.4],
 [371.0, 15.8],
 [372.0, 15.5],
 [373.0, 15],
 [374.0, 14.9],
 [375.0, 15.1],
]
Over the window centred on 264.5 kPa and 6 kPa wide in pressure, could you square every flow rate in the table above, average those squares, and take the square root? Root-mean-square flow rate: 12.0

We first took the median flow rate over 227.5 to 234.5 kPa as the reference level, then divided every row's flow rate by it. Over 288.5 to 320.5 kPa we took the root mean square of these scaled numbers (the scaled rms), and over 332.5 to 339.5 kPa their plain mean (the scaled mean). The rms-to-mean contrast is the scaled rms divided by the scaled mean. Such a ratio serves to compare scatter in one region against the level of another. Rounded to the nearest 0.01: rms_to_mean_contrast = 0.99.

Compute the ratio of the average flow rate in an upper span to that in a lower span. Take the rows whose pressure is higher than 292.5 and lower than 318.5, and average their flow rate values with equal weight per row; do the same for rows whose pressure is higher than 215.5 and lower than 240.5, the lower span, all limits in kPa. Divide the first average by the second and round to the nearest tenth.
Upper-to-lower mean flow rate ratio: 1.3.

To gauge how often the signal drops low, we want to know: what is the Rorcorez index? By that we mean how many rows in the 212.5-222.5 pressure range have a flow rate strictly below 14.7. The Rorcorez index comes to 10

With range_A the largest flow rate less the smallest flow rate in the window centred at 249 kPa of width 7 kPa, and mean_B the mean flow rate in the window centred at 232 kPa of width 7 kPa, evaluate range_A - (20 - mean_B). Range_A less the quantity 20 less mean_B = -5.1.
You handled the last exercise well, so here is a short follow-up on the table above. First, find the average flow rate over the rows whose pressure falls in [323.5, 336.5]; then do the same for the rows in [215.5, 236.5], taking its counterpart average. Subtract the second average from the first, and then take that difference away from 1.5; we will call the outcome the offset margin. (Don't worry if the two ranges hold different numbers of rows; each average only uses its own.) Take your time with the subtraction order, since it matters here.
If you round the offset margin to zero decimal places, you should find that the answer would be -3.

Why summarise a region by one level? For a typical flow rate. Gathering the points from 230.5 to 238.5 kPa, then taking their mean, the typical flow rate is 14.5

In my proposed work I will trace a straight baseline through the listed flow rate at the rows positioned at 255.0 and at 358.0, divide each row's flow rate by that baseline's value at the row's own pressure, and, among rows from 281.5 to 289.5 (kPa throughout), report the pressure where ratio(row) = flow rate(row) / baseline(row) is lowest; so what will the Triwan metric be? 282.0 kPa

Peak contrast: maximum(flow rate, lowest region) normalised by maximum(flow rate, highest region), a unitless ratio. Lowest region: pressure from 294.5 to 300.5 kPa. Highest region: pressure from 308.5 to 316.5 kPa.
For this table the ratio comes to 1.01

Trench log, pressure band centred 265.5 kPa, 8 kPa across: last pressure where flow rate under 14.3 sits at 269.0 kPa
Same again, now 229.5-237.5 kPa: 233.0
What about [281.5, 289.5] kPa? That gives 287.0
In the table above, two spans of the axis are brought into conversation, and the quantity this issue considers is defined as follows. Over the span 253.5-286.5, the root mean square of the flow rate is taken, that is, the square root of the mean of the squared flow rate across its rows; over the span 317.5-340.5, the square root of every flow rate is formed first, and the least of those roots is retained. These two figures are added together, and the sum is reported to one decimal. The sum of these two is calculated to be 15.4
